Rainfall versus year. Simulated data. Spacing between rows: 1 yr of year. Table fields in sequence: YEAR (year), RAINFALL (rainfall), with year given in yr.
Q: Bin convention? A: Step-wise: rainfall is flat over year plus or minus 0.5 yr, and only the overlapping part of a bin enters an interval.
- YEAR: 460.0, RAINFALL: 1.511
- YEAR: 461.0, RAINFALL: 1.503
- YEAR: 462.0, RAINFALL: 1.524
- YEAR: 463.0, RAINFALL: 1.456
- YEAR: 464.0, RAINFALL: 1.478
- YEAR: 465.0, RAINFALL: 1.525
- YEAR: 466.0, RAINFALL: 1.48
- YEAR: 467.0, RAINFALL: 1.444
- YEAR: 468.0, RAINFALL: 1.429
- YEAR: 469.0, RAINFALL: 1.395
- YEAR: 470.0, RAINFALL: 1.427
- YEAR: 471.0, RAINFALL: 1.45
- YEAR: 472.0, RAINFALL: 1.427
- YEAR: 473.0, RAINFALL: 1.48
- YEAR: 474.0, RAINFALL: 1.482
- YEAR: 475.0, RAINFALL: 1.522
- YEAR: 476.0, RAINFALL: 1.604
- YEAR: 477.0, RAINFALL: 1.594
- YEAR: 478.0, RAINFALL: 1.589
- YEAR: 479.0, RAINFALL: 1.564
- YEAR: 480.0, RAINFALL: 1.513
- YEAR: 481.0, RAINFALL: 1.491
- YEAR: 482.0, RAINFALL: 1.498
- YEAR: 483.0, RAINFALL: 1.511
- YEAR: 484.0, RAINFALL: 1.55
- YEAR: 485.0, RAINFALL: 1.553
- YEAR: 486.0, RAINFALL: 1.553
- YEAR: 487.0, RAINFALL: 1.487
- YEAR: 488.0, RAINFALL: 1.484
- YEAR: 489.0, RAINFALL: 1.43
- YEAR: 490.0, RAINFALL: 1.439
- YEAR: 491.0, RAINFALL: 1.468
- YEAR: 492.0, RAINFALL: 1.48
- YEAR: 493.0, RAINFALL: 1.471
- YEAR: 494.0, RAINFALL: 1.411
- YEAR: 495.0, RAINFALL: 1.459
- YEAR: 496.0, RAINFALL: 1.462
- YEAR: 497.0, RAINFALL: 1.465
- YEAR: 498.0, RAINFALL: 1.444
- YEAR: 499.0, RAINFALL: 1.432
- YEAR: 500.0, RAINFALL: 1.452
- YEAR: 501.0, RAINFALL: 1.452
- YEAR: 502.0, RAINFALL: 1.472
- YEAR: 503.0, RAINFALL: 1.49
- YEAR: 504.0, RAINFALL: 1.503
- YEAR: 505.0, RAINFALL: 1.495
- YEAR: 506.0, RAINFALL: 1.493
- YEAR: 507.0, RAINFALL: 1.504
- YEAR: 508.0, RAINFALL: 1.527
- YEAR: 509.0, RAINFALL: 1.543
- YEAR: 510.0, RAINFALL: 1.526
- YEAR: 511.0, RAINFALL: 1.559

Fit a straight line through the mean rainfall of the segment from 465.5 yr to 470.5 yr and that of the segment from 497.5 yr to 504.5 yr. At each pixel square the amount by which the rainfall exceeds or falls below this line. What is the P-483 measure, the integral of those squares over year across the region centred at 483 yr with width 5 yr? 0.029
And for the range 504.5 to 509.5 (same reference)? 0.011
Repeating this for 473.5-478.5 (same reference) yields 0.079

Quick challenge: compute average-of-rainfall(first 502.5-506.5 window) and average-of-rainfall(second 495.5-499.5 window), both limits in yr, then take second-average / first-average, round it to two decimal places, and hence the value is 0.97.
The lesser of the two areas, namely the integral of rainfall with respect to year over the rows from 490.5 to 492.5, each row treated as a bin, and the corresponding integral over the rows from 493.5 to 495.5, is 2.87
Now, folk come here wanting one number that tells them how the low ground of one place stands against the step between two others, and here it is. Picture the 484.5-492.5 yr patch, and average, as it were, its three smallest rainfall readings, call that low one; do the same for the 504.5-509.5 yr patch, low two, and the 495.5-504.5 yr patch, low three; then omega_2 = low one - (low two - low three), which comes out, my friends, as 1.39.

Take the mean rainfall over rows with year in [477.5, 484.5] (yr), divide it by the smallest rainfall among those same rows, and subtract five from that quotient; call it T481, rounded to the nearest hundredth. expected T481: -3.97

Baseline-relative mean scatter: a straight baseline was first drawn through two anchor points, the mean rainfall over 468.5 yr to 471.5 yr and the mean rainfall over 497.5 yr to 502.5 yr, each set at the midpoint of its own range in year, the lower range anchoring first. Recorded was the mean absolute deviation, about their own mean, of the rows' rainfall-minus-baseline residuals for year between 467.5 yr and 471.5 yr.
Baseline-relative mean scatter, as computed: 0.015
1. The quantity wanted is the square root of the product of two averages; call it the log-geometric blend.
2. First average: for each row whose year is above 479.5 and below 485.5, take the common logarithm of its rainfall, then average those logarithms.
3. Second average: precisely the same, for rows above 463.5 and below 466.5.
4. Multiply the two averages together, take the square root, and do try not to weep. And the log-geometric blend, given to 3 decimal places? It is 0.178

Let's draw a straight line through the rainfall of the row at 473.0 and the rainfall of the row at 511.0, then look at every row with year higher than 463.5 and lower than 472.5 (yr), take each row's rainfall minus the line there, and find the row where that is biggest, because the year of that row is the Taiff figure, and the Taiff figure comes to 465.0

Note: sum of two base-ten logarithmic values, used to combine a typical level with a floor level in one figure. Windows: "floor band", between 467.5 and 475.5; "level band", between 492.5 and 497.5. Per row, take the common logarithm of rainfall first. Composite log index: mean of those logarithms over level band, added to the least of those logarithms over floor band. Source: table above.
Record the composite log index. 0.31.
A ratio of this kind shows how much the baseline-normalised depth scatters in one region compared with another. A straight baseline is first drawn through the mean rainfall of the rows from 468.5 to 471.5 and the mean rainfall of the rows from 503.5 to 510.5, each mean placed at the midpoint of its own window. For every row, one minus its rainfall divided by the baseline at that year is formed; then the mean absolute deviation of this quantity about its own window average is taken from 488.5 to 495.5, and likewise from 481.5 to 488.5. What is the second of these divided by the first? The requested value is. 1.5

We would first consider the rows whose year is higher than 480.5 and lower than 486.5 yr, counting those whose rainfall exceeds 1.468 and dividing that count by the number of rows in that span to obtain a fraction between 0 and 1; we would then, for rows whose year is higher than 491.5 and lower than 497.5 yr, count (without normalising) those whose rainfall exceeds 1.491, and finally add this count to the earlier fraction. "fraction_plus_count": 1.0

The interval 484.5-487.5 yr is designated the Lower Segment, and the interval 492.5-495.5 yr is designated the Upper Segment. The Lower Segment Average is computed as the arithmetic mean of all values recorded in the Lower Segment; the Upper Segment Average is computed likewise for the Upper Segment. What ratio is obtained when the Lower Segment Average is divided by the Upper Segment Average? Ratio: 1.06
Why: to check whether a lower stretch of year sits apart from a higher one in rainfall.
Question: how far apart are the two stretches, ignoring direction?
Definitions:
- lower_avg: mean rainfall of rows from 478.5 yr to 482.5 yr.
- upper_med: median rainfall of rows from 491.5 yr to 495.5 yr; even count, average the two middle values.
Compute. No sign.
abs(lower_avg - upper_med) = 0.05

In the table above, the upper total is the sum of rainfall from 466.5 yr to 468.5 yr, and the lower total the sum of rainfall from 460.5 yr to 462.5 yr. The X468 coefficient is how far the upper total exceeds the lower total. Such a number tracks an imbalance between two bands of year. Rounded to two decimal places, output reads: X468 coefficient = -0.15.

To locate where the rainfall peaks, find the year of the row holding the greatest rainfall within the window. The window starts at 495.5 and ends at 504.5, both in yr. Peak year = 504.0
